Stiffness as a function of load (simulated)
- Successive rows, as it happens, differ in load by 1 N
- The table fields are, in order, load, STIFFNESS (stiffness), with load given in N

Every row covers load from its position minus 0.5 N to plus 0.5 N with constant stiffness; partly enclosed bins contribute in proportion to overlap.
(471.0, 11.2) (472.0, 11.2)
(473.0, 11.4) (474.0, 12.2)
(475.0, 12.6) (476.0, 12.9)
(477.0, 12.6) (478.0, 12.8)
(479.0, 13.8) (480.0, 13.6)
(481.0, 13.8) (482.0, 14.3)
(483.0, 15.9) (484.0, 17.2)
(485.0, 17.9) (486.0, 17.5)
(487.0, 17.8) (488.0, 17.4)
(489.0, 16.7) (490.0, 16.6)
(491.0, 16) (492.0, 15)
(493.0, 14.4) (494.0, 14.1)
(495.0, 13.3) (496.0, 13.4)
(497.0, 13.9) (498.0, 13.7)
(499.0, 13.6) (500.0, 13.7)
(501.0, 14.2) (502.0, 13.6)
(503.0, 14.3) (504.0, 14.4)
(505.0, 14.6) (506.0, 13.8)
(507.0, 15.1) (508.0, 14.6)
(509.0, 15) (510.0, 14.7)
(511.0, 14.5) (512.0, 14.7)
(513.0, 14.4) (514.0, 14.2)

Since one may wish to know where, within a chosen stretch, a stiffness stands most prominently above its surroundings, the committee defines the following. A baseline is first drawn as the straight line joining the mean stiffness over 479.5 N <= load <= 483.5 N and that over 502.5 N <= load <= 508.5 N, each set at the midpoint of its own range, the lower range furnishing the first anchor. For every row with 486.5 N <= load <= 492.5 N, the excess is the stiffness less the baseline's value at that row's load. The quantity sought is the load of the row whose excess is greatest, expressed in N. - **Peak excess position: 487.0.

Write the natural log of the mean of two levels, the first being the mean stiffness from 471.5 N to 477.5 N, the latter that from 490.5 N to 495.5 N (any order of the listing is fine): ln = 2.59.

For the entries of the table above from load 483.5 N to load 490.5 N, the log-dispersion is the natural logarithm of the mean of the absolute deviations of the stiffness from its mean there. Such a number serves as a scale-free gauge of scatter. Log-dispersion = -0.9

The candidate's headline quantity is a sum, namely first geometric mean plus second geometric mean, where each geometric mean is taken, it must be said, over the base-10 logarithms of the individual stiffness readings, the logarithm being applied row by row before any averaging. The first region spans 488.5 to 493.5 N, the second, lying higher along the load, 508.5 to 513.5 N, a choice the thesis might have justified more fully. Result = 2.36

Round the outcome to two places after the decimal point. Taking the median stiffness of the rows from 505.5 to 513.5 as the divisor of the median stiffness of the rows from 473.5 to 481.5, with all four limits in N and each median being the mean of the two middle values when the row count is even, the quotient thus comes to 0.88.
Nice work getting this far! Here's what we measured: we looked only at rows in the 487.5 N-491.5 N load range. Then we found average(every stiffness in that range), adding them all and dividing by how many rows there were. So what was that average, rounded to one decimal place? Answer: 16.7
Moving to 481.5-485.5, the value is 16.3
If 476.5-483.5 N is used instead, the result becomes 13.8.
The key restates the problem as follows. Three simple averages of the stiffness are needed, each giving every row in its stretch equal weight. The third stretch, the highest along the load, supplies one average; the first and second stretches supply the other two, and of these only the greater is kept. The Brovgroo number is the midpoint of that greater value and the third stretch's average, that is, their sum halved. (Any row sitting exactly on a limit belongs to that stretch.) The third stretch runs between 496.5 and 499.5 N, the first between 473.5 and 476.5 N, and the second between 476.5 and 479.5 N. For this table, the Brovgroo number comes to 13.4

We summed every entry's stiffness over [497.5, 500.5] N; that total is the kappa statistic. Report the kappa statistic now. 41.0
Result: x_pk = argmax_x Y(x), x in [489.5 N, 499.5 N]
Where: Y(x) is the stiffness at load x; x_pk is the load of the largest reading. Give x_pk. 490.0 N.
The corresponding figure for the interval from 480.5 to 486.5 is 485.0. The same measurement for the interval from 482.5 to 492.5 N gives 485.0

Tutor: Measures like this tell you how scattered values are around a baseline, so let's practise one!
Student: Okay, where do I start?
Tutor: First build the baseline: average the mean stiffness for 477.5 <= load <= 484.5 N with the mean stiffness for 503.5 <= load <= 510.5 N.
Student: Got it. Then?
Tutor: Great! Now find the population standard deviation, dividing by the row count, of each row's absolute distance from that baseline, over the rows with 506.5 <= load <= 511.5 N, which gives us 0.2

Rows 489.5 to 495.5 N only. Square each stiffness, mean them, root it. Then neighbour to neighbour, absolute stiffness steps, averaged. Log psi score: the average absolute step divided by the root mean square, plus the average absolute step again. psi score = 0.70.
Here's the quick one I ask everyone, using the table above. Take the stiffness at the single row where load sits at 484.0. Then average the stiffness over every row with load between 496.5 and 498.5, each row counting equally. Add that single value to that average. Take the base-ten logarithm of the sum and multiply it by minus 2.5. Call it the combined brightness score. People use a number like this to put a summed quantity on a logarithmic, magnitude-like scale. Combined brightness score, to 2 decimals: -3.73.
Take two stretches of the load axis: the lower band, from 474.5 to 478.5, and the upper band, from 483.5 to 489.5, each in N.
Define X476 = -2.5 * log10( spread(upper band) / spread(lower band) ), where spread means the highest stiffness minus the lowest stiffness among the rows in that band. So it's -1.5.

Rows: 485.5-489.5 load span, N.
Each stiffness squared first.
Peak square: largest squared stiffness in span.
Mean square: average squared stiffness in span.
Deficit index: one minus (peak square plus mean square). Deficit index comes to -617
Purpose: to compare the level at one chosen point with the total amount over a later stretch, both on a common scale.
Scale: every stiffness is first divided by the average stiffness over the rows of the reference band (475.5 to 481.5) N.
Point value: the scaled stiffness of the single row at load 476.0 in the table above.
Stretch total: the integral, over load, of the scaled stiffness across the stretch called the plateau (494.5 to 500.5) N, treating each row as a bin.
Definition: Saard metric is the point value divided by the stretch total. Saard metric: 0.16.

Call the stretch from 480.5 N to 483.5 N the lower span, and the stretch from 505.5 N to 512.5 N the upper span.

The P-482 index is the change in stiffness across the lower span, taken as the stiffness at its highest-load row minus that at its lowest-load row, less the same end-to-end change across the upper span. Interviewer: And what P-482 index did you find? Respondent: 1.2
